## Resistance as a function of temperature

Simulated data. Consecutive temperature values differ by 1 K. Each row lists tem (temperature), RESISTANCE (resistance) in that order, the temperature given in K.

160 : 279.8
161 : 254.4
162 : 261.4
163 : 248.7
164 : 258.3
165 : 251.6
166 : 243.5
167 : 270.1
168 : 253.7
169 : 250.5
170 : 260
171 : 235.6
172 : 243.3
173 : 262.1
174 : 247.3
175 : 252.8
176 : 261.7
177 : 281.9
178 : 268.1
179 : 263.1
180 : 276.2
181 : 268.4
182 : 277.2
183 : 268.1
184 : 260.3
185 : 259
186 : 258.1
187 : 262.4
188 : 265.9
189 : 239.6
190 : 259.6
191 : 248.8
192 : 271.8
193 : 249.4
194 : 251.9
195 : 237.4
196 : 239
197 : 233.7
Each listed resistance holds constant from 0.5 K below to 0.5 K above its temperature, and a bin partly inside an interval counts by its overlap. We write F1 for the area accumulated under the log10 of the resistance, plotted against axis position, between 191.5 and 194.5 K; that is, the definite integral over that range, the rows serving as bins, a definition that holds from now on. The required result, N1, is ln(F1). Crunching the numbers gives 1.98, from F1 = 7.232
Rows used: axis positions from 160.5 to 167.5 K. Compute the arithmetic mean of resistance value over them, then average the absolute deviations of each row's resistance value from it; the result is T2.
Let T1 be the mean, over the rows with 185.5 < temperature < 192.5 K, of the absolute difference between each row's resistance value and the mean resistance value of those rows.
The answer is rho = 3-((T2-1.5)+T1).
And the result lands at -10.1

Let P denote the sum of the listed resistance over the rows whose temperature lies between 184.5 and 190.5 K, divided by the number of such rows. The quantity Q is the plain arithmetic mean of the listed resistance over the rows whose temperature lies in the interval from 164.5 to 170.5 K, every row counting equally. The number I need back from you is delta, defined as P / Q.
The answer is 1.01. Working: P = 257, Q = 255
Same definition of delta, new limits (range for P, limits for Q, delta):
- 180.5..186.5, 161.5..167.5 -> 1.04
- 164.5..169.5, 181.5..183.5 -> 0.93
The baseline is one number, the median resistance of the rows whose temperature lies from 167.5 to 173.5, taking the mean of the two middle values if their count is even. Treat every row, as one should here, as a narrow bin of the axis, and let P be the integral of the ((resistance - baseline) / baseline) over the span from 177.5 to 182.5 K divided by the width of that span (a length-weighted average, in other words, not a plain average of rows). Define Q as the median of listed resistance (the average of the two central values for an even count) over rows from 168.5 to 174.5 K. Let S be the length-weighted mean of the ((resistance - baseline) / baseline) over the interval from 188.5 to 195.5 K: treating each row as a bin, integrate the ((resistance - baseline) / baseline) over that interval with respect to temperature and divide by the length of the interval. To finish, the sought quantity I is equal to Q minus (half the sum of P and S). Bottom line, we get 249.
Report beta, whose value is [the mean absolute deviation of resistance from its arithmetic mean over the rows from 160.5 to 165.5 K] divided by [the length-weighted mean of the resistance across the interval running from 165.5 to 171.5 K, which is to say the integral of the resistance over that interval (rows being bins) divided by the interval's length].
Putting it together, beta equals 0.016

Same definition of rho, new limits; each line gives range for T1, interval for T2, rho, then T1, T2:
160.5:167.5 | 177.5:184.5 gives -6.7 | 6.7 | 4.5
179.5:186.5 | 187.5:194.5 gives -11.0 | 6.5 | 9.0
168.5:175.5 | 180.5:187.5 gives -8.0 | 7.0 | 5.5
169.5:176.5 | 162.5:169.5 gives -9.8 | 8.4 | 6.0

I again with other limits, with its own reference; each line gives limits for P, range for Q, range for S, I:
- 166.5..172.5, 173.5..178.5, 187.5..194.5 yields 262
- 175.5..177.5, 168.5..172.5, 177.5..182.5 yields 247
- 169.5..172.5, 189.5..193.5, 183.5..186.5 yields 254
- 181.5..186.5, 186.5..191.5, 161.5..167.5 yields 260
